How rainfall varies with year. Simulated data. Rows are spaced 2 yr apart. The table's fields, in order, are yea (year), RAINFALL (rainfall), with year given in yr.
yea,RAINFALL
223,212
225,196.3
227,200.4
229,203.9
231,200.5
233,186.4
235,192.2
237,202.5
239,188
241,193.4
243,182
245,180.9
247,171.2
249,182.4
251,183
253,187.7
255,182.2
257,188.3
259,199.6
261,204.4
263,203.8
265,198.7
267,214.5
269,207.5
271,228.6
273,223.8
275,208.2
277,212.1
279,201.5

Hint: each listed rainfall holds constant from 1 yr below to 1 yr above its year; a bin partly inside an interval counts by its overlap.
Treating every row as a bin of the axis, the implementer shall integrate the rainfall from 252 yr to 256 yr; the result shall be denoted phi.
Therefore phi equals 740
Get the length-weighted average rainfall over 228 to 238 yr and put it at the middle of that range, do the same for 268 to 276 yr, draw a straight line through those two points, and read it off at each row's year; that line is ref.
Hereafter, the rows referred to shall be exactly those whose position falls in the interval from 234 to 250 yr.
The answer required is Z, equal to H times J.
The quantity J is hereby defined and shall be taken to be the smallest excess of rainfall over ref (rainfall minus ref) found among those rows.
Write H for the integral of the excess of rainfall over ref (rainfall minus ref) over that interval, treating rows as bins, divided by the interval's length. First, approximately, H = -15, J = -33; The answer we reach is 500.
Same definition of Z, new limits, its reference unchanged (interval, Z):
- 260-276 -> 56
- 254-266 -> 385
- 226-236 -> -6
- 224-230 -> 20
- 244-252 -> 839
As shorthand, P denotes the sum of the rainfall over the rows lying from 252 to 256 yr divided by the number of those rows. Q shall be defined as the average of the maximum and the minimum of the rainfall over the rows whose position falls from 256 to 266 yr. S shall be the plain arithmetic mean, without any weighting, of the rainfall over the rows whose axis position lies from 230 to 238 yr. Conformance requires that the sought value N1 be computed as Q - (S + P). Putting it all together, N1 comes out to -184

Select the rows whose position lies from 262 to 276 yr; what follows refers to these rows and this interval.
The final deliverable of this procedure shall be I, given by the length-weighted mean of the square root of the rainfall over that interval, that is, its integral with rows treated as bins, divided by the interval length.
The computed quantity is 14.6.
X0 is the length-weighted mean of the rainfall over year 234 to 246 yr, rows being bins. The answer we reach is 190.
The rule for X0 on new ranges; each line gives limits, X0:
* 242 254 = 181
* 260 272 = 210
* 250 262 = 191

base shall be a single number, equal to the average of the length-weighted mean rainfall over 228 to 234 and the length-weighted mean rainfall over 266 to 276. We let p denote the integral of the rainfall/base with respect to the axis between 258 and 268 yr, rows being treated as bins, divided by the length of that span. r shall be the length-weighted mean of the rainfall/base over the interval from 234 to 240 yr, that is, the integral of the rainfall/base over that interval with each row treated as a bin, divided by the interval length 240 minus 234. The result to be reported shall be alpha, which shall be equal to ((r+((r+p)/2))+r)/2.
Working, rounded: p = 0.99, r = 0.94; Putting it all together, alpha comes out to 1.42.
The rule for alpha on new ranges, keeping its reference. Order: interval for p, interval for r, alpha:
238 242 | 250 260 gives 1.37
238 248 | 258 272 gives 1.48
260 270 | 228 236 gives 1.43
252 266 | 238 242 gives 1.39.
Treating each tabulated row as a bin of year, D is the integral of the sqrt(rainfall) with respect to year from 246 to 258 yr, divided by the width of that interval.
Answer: 13.5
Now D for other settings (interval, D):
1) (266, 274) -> 14.8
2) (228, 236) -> 14.0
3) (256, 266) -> 14.1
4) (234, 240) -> 13.9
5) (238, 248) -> 13.5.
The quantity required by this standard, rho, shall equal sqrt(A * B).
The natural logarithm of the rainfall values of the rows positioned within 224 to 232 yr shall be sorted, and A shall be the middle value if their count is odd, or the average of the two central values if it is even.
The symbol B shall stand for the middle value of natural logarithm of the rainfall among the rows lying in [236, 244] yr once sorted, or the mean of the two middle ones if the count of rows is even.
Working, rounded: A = 5.30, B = 5.25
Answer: 5.28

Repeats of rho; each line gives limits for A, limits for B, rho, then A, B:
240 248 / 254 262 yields 5.23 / 5.20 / 5.27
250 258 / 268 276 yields 5.30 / 5.22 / 5.37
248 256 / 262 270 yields 5.27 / 5.21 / 5.33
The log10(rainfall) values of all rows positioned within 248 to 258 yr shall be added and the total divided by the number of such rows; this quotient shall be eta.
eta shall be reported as 2.27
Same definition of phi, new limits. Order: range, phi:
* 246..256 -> 1813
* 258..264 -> 1216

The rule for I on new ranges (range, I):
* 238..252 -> 13.5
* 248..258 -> 13.6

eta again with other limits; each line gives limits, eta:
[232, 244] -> 2.28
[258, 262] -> 2.31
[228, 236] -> 2.29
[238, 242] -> 2.28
